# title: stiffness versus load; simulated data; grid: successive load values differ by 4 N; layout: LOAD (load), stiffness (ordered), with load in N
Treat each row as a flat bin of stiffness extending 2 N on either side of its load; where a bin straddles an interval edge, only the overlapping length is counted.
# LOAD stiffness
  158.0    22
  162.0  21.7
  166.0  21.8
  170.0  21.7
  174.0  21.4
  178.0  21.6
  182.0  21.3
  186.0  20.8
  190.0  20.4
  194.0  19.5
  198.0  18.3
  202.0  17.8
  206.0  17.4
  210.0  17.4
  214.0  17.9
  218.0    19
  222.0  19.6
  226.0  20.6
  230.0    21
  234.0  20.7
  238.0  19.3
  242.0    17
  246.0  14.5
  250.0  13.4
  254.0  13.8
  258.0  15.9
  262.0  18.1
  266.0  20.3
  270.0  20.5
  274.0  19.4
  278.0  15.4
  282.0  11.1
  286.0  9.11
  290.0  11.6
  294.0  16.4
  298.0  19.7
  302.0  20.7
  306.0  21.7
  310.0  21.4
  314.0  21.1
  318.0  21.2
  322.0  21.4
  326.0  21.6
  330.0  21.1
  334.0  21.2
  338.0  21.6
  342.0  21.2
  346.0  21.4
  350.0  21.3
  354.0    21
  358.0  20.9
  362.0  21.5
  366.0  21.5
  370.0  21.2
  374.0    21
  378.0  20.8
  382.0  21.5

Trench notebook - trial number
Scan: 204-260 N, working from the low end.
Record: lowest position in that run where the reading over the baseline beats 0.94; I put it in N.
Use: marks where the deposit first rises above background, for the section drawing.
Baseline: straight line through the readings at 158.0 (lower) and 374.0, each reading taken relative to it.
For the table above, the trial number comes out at 226.0 N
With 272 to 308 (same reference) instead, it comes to 302.0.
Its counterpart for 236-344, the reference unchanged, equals 266.0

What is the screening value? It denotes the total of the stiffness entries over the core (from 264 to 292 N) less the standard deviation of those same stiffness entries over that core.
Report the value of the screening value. 103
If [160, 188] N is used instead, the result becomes 150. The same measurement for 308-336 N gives 149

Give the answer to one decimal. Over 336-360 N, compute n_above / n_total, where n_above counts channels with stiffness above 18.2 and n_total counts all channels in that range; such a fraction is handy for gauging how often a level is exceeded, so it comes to 1.0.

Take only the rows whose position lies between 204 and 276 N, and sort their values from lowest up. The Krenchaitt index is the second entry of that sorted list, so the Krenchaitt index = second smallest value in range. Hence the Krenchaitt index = 13.8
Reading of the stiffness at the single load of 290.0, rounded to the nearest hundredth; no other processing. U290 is 11.60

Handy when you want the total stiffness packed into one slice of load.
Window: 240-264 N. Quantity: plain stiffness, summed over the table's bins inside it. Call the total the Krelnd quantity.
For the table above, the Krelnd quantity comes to 93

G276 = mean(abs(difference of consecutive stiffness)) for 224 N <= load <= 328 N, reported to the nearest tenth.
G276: 1.6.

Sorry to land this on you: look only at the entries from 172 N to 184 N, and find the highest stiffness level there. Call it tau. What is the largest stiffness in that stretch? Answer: 21.6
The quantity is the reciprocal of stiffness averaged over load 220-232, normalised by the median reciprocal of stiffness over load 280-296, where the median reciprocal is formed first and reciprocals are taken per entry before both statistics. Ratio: 0.56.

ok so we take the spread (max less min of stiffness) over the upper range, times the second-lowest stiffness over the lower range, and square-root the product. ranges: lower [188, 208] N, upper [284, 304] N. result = 14.4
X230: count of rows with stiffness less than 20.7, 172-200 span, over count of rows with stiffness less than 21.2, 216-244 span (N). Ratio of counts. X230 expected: 0.43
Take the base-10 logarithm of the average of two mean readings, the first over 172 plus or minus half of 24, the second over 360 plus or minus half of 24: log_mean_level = 1.33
